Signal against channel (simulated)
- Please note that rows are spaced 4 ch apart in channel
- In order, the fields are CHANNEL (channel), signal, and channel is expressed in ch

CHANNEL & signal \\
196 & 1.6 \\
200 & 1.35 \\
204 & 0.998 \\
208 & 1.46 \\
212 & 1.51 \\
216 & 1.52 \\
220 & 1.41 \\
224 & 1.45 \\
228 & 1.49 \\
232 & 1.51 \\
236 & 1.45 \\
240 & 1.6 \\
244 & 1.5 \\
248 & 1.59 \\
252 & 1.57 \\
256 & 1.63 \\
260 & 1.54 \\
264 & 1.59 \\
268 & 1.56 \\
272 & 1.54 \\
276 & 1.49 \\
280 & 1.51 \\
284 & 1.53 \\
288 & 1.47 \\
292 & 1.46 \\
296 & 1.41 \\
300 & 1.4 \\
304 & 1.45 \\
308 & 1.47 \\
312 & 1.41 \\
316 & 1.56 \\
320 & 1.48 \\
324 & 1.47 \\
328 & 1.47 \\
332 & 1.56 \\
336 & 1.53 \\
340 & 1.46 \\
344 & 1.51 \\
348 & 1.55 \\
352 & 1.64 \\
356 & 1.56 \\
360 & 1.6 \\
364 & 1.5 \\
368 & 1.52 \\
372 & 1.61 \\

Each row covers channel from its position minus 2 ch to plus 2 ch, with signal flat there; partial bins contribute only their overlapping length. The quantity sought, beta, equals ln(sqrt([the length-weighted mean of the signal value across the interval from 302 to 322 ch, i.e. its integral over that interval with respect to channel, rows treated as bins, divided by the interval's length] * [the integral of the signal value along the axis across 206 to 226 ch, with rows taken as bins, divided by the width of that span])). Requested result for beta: 0.39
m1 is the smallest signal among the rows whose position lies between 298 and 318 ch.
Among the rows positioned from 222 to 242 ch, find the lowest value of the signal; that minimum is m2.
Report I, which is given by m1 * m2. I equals 2.03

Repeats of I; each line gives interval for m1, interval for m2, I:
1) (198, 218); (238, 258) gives 1.50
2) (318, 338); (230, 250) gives 2.13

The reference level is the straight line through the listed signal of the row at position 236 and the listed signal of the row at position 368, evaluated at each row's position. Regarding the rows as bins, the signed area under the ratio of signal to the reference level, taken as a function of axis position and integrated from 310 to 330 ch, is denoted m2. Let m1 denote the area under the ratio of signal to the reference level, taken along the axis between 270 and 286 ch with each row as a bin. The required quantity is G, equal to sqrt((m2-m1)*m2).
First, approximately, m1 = 16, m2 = 20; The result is 8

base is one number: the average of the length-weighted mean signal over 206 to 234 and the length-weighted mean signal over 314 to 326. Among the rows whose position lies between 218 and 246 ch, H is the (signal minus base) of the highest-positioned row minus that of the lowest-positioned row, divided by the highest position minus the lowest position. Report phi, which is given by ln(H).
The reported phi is -5.6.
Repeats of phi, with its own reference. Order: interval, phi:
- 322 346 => -6.2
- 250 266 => -6.4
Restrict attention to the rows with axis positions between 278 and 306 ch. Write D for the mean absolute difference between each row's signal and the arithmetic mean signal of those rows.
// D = 0.036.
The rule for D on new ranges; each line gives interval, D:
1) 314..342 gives 0.039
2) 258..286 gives 0.023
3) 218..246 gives 0.043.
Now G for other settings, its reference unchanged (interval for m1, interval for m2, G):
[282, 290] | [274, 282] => 0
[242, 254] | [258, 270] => 0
